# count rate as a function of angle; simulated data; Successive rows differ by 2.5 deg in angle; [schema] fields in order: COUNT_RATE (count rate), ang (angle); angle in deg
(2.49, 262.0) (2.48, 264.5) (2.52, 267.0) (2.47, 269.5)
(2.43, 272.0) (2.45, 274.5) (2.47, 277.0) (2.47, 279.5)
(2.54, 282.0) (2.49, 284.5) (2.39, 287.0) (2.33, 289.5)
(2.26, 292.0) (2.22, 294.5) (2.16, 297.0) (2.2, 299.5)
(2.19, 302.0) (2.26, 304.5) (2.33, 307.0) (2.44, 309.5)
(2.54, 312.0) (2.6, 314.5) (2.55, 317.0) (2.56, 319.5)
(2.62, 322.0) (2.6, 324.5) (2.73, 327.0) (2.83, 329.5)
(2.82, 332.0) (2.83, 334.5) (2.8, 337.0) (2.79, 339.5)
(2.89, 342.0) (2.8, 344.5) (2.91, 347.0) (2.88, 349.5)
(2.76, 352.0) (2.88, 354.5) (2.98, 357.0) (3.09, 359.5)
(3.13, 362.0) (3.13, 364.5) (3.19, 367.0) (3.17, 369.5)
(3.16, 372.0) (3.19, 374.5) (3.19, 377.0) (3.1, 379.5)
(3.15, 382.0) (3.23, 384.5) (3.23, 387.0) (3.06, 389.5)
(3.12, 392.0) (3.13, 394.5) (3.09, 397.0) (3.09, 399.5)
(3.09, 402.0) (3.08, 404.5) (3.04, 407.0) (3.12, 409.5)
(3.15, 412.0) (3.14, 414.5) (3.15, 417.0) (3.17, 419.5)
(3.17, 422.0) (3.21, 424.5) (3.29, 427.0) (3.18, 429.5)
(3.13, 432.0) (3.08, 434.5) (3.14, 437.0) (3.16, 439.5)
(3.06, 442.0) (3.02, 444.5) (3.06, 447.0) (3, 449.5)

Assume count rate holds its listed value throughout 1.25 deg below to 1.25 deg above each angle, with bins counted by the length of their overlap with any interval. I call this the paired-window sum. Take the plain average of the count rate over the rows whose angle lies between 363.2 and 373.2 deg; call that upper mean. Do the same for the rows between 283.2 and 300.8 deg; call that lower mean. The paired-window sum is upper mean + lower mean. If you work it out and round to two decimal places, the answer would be 5.46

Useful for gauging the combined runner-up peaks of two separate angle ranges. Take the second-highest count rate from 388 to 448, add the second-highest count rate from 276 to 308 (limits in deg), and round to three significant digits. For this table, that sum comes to 5.70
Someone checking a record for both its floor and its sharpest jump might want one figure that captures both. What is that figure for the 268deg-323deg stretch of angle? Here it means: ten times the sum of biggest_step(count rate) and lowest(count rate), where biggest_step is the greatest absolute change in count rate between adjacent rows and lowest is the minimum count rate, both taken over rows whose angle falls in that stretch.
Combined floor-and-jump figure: 23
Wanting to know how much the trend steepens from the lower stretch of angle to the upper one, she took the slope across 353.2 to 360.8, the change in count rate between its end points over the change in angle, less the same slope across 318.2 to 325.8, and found 0.034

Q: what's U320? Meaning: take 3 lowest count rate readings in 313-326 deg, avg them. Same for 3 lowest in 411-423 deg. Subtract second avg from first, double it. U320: -1.2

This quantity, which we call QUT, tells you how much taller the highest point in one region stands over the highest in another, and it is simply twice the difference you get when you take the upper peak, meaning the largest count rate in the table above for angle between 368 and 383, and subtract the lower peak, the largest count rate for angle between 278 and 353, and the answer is 0.56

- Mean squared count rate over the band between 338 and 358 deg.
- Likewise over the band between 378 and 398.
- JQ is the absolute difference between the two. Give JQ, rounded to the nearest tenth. 1.7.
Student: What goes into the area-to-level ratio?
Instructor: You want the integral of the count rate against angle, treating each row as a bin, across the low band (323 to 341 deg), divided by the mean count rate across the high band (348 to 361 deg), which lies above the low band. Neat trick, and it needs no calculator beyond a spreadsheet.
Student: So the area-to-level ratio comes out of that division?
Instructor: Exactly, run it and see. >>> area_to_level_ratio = 17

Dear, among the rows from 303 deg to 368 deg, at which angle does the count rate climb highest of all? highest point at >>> 367.0 deg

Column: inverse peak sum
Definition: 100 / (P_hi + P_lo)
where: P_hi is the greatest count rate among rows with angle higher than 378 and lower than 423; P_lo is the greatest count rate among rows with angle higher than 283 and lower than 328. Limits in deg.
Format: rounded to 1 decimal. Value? 16.8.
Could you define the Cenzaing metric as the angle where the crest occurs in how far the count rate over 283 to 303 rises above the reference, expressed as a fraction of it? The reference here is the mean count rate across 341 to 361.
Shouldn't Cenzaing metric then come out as 284.5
